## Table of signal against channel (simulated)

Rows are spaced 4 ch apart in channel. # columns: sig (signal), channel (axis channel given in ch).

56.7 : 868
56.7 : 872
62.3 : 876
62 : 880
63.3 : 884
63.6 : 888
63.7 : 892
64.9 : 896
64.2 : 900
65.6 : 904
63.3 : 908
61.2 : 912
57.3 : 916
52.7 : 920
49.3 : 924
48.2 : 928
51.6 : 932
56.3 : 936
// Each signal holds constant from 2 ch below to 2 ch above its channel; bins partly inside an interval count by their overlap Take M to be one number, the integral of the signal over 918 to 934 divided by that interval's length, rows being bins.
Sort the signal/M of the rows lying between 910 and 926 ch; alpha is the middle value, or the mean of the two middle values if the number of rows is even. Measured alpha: 1.09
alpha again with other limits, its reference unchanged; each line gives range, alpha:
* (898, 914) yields 1.26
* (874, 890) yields 1.24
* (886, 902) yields 1.27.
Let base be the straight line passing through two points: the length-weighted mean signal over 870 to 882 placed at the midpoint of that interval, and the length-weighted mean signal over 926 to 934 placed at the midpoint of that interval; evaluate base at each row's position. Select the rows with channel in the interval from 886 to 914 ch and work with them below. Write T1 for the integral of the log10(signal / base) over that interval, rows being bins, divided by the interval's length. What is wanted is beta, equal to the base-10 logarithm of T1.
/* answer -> -1.2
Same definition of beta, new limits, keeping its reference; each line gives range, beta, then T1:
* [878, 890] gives -1.5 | 0.030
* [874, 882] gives -1.8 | 0.016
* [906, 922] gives -1.4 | 0.043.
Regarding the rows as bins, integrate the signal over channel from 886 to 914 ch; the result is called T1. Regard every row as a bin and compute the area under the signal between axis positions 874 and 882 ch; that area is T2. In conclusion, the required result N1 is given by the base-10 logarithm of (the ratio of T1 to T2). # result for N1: 0.56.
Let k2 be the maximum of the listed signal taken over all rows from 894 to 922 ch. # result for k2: 65.6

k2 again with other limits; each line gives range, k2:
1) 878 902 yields 64.9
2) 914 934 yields 57.3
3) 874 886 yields 63.3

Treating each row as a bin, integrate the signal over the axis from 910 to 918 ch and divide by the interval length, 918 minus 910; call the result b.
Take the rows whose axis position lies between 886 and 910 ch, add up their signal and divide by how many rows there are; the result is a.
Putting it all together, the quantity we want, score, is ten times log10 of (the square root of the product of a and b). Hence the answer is 17.9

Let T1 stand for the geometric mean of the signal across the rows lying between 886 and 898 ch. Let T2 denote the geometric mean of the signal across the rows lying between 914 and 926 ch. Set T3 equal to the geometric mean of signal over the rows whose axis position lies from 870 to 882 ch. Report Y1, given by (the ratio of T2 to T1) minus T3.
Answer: -59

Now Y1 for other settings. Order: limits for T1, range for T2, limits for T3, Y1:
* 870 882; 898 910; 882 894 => -62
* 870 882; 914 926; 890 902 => -63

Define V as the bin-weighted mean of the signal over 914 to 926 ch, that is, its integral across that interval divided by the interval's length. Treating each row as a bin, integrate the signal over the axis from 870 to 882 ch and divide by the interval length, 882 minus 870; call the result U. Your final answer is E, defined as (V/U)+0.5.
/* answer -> 1.38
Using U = 60.3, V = 53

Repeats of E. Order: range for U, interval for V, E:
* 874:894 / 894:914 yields 1.51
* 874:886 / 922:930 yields 1.28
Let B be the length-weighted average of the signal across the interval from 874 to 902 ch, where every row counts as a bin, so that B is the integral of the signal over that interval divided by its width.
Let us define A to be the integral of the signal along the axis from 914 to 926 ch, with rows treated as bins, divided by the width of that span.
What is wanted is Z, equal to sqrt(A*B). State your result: 58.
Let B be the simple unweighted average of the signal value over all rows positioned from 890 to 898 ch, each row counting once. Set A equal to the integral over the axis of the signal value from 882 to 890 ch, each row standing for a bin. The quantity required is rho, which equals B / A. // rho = 0.127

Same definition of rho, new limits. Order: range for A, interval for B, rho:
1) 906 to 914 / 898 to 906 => 0.130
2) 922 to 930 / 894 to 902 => 0.166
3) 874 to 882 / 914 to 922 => 0.111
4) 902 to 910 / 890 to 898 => 0.125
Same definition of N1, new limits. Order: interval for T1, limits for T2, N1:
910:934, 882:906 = -0.08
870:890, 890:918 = -0.16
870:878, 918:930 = -0.10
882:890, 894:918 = -0.47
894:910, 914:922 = 0.37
